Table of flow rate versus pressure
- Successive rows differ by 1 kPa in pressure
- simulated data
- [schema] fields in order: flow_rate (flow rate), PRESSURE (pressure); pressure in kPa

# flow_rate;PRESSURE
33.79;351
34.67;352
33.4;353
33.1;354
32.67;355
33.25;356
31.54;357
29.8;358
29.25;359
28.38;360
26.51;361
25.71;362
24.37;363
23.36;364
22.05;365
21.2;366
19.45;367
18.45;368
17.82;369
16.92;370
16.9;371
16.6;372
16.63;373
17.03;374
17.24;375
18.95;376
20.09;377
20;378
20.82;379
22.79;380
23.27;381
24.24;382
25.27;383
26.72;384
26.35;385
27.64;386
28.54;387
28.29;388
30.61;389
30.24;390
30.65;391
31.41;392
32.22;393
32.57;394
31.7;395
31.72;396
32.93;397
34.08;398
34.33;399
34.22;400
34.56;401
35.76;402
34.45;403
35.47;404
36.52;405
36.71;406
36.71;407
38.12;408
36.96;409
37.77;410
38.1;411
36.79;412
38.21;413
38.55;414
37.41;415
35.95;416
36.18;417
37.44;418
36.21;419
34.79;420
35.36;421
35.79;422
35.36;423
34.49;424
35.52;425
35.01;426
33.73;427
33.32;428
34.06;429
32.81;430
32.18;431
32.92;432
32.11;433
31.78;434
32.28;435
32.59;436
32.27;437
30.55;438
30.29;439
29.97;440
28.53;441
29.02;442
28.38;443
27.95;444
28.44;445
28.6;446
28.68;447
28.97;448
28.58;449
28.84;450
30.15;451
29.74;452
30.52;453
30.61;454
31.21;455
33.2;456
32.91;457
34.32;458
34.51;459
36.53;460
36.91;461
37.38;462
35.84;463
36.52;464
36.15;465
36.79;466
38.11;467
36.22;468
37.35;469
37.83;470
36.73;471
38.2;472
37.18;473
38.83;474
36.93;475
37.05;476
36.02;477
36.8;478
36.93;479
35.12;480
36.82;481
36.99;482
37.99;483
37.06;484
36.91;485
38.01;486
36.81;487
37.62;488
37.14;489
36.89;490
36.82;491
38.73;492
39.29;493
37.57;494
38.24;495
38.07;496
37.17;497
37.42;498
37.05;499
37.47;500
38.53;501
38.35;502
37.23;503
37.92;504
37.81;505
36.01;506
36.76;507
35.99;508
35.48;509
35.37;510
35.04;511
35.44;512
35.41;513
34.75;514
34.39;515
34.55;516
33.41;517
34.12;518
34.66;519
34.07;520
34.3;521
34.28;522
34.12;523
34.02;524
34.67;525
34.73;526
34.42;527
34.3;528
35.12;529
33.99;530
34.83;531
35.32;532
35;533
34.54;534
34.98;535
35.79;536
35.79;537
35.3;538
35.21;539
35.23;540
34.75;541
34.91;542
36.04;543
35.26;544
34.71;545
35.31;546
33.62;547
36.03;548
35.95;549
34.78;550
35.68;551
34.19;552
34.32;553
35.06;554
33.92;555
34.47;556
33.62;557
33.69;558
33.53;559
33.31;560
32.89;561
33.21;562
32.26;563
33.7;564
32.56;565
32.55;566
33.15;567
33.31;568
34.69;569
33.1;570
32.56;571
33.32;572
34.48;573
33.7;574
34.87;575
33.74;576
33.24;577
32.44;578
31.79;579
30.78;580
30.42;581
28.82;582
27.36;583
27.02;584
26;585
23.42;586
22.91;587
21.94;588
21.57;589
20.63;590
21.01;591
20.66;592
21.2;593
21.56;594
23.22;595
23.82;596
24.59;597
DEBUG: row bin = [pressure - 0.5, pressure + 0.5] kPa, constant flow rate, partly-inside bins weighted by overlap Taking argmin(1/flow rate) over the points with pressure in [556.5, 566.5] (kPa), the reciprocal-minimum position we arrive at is 564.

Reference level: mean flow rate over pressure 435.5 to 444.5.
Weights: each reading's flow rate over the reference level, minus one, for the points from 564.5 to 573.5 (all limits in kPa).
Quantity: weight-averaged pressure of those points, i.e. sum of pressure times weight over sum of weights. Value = 569.3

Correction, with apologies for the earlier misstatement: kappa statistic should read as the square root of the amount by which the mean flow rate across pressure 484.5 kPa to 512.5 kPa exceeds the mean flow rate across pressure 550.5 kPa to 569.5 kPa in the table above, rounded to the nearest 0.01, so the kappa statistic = 1.87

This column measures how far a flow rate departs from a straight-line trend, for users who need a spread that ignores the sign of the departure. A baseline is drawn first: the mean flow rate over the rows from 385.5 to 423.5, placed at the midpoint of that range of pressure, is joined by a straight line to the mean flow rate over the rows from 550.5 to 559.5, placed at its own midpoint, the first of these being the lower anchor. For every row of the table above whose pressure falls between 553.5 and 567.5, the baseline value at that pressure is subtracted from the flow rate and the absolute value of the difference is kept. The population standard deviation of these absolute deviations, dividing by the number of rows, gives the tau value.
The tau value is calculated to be 0.52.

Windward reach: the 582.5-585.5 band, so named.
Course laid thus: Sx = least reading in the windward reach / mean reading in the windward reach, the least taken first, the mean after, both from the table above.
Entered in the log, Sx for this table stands 0.970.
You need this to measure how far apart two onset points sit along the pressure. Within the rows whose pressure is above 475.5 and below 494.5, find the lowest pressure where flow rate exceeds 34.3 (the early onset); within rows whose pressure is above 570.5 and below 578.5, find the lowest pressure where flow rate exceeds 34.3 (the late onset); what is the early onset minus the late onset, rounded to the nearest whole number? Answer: -97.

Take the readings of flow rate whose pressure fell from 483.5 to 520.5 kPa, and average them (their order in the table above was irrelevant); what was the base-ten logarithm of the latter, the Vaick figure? 1.56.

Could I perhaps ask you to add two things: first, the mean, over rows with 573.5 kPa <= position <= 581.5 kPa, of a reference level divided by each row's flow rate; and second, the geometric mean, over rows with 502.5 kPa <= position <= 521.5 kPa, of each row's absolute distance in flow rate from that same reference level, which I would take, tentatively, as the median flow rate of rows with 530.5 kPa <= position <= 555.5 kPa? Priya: 1.7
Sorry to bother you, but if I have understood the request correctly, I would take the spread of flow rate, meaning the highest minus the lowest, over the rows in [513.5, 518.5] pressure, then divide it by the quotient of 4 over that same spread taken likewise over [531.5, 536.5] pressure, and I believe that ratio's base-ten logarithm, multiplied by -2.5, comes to 0.95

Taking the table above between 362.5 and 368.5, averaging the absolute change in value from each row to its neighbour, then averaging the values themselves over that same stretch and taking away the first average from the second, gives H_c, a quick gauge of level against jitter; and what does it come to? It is 20.3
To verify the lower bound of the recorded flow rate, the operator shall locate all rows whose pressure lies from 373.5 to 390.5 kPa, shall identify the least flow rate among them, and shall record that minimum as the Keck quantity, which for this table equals 17.03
